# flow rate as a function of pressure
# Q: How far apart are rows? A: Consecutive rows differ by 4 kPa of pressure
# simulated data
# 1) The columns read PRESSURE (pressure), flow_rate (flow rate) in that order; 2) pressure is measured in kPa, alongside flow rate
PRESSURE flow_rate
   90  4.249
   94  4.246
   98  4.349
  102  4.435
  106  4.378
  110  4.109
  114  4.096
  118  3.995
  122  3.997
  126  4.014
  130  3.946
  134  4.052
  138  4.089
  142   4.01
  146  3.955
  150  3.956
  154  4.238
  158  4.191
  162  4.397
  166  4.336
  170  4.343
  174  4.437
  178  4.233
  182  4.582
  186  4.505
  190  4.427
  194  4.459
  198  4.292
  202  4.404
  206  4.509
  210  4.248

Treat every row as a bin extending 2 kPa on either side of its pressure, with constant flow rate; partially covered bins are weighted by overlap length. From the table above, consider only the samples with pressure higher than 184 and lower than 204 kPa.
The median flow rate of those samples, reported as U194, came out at 4.43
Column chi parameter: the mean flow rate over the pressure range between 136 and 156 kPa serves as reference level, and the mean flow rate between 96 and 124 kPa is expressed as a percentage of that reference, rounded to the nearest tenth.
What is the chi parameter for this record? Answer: 103.6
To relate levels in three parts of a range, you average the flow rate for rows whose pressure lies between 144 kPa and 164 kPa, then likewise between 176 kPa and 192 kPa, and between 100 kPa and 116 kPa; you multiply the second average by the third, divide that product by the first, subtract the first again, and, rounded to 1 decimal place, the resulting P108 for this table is 0.4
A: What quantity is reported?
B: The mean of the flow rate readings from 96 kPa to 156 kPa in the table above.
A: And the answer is 4.11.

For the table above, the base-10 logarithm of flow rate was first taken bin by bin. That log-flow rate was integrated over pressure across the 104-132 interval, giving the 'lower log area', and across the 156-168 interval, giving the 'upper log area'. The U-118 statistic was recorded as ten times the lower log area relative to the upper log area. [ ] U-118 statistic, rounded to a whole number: 22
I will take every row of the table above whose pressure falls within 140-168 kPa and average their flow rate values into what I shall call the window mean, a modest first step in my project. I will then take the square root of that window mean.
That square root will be 2.04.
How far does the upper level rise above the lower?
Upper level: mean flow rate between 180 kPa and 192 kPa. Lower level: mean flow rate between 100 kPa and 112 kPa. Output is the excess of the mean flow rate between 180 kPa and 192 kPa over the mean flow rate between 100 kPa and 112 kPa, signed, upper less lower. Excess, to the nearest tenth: 0.2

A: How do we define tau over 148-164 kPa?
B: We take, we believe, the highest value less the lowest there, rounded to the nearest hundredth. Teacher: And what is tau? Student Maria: 0.44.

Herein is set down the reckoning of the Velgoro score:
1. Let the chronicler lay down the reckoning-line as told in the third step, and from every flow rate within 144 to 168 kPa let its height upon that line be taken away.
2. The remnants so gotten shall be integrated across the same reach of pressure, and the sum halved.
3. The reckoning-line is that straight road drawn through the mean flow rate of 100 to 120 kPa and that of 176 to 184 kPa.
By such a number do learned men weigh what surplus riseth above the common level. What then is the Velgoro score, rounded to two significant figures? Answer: -1.9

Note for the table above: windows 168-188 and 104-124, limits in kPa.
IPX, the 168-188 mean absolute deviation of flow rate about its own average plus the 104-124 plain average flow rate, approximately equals 4.22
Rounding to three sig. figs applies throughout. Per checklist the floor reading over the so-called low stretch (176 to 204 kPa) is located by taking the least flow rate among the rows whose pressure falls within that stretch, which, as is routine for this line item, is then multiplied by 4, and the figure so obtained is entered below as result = 16.9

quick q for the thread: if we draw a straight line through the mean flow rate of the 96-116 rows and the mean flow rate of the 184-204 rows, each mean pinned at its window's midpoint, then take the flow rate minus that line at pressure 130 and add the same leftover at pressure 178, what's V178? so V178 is -0.5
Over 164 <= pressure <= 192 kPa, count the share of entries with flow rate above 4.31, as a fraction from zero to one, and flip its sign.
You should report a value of -0.86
